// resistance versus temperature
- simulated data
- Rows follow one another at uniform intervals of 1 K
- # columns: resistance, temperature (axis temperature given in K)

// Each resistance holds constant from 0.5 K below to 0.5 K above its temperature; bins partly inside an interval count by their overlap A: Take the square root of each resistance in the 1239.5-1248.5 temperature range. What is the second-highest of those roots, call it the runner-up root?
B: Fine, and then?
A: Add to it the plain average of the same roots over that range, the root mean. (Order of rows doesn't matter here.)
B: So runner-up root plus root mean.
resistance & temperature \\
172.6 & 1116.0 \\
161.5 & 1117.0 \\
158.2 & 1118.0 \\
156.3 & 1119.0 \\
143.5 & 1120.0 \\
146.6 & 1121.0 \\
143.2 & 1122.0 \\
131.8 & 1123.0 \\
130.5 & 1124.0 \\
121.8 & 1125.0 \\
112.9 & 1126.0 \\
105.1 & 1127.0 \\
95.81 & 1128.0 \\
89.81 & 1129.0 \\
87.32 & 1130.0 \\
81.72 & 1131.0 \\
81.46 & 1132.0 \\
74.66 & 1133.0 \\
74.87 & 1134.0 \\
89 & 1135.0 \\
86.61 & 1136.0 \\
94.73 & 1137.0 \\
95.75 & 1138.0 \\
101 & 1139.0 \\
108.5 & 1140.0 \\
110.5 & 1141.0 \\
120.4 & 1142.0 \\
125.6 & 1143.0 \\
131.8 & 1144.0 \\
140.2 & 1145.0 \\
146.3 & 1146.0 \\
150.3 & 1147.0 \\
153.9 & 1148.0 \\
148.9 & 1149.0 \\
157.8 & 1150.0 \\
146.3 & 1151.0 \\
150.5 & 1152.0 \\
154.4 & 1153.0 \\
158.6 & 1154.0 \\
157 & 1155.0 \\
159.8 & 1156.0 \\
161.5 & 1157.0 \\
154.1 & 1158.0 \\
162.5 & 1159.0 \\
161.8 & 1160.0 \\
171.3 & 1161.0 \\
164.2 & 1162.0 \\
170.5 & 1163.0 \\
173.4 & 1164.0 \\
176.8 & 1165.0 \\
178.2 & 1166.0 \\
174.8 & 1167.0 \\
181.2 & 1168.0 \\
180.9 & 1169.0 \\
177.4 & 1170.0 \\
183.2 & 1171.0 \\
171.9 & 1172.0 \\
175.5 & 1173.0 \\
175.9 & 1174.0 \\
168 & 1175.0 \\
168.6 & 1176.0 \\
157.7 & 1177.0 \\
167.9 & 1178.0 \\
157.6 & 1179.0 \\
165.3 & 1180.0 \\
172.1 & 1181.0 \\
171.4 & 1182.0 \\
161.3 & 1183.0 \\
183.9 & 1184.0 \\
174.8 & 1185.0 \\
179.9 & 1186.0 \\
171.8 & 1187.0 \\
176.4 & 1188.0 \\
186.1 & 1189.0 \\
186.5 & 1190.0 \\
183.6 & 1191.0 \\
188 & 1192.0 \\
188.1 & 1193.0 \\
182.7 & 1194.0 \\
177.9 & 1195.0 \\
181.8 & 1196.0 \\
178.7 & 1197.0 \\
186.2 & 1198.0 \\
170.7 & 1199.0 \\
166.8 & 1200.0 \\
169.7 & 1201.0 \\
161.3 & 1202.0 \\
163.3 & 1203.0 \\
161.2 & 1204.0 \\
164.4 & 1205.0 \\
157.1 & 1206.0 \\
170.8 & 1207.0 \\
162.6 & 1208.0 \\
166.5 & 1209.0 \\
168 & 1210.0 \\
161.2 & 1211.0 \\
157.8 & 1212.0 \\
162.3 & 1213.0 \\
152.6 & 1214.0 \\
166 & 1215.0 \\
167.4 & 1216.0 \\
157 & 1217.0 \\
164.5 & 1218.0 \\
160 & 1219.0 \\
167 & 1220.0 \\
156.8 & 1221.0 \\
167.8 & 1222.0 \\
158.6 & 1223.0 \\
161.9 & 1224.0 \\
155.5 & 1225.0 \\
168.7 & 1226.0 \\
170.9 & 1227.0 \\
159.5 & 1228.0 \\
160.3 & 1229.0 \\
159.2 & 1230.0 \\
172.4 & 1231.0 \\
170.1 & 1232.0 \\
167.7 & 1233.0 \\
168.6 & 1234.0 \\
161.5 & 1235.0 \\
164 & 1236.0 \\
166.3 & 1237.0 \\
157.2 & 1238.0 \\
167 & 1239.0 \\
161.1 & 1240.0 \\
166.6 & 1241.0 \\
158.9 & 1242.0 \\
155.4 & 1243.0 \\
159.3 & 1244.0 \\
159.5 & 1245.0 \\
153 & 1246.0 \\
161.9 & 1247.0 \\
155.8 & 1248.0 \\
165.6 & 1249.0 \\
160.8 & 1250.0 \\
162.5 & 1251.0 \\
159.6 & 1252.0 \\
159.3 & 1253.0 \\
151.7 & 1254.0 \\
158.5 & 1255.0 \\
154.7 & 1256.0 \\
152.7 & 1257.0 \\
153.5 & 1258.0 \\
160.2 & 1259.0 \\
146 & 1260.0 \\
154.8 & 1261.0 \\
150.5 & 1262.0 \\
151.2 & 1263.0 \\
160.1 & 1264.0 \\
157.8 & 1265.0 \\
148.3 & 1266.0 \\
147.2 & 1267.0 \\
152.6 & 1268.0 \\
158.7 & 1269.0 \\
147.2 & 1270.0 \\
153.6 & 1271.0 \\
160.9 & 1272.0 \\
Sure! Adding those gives 25.3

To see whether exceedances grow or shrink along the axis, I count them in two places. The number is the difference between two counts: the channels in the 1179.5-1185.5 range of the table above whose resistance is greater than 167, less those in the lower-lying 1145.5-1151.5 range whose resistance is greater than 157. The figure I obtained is 3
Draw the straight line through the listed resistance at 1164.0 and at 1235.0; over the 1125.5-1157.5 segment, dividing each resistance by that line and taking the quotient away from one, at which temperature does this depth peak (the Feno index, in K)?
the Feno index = 1133.0 K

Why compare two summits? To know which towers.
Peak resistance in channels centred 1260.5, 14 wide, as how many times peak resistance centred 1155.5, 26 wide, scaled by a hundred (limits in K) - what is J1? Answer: 88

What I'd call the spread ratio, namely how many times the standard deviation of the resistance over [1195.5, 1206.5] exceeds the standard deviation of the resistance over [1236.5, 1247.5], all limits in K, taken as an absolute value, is 2.0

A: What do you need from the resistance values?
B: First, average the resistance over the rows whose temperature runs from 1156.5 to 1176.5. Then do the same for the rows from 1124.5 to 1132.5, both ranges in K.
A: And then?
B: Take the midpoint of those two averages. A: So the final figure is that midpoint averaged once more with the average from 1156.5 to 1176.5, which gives 153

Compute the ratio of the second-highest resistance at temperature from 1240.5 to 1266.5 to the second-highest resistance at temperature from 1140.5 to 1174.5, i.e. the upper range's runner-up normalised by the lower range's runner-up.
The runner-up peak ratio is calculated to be 0.91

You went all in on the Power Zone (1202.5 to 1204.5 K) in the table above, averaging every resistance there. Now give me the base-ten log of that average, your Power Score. 2.21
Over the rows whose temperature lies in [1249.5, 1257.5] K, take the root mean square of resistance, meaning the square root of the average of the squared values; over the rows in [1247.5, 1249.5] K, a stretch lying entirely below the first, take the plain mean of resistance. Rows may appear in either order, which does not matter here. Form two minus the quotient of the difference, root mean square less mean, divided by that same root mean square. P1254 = 2.02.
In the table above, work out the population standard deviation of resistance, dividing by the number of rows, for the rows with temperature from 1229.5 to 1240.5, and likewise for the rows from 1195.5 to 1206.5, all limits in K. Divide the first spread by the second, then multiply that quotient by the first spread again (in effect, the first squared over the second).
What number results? 2.3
